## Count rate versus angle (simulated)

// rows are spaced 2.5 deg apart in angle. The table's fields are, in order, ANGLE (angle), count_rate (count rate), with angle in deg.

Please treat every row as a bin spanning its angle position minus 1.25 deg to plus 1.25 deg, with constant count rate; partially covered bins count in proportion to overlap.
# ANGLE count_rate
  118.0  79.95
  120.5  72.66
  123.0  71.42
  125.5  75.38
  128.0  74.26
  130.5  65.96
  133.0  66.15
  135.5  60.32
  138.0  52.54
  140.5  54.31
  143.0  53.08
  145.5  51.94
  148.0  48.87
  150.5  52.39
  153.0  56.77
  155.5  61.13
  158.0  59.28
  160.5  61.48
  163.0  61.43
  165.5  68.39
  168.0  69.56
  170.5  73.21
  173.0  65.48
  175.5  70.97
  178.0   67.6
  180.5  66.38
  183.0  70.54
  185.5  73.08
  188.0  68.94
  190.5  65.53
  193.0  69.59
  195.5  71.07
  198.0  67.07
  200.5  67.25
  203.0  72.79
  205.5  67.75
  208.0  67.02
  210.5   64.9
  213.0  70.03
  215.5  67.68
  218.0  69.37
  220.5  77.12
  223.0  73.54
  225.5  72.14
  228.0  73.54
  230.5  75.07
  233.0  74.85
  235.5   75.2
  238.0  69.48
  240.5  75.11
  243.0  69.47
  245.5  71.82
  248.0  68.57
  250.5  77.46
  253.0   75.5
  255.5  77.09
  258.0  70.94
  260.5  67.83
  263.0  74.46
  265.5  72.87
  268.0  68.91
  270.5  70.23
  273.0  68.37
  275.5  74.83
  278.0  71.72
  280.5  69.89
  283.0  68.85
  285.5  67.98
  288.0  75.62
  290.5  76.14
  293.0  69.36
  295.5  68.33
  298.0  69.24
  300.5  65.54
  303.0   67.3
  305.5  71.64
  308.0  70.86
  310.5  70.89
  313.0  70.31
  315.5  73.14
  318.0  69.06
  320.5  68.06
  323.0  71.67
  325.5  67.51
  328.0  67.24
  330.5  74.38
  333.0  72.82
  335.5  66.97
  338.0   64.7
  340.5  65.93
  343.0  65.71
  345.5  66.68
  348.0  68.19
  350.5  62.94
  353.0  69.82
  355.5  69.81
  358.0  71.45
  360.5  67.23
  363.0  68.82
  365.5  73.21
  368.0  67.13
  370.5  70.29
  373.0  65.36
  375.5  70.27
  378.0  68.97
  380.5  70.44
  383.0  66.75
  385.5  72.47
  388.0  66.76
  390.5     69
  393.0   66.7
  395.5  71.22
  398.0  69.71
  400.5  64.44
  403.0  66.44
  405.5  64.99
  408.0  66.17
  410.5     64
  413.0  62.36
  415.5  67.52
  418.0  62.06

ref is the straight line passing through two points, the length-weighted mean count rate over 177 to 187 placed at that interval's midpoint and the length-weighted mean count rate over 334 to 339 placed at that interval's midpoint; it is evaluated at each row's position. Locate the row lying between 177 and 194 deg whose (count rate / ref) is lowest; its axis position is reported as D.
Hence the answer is 190.5 deg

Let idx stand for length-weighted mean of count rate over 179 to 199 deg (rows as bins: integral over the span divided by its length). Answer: 69.0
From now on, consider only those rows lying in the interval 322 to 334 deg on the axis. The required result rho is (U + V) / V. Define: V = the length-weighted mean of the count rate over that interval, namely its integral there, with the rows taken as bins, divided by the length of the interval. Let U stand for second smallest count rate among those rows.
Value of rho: 1.96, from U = 67.51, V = 70.7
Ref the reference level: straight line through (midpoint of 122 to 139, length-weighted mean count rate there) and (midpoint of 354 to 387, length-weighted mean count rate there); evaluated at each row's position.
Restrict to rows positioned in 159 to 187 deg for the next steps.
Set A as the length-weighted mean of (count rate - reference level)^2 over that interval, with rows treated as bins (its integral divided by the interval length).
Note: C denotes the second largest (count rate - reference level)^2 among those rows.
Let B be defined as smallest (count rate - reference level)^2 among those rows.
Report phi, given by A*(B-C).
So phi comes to -515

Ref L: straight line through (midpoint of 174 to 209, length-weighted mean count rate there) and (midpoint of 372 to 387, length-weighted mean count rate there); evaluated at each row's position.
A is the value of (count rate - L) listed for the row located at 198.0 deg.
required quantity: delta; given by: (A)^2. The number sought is 4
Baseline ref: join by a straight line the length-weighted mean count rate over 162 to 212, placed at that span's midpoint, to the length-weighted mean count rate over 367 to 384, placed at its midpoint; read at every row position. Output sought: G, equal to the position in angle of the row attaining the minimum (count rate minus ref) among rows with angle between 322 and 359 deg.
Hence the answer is 350.5 deg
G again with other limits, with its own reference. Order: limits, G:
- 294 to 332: 300.5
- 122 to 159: 148.0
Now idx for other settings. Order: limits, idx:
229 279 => 72.5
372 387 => 69.1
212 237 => 72.8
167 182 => 68.9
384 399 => 69.3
